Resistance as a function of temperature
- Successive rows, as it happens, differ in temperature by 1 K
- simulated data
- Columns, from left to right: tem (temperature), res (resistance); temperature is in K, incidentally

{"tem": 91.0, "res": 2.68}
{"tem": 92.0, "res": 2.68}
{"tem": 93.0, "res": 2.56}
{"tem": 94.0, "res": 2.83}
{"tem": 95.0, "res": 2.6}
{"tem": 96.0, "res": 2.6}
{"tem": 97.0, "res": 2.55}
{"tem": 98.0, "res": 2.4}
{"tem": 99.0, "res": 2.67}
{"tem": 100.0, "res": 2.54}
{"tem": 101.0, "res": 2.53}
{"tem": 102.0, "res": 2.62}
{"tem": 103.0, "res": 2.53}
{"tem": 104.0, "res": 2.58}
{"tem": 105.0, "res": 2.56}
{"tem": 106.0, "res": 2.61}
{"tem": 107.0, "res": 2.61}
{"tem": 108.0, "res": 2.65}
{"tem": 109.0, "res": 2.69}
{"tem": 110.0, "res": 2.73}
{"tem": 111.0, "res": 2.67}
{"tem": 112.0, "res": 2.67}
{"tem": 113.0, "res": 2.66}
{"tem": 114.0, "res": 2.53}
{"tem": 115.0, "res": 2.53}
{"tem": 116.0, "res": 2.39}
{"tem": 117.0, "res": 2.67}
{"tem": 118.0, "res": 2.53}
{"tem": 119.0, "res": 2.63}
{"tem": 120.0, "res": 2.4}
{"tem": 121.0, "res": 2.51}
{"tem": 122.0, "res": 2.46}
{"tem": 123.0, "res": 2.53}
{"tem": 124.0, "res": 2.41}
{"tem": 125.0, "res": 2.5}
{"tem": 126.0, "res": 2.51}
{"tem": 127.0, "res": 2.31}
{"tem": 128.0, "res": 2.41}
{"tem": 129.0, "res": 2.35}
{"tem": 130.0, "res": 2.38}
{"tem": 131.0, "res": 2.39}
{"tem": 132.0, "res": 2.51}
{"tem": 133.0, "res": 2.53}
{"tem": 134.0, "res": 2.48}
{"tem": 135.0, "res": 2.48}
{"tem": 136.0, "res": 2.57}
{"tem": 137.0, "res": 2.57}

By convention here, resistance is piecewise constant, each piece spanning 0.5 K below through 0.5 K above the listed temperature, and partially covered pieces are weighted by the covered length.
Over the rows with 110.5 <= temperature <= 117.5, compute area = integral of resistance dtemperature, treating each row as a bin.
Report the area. 18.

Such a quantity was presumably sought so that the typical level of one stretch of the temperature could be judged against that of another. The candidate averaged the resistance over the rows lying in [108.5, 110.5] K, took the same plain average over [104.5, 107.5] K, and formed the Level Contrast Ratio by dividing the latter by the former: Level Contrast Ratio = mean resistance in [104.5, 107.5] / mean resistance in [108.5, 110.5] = 0.96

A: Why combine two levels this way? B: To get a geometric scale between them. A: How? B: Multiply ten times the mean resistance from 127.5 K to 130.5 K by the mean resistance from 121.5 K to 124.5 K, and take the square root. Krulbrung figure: 7.66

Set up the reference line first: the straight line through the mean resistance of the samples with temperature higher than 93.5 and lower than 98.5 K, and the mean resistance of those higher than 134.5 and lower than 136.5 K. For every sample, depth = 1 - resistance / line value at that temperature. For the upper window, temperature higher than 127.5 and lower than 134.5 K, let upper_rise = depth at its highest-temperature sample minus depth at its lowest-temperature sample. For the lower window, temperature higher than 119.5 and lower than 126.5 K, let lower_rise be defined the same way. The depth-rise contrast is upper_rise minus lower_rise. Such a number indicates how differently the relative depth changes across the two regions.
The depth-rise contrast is 0.02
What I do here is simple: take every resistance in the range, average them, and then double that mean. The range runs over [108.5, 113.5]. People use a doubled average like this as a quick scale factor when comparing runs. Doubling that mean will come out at 5.4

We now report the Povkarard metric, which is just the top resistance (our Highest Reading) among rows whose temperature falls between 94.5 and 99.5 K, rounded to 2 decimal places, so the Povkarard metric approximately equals 2.67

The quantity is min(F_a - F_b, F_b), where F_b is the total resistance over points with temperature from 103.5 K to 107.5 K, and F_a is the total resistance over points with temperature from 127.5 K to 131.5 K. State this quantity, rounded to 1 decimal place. -0.8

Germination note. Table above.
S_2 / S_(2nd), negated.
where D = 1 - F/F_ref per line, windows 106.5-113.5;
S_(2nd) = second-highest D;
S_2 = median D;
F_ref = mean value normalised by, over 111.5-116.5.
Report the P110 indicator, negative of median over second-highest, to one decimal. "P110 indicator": -1.2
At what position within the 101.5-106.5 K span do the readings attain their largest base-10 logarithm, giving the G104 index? 102.0 K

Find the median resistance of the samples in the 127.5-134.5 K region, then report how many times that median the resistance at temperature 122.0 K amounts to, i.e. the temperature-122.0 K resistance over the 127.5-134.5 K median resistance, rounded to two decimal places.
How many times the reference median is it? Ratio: 1.02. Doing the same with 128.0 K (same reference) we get 1.00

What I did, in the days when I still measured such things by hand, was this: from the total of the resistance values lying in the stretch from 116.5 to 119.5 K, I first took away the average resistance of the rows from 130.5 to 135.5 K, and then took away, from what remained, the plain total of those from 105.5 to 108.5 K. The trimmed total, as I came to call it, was -3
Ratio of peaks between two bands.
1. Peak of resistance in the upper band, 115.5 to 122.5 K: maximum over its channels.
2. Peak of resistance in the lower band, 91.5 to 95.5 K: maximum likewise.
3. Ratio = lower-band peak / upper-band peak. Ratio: 1.06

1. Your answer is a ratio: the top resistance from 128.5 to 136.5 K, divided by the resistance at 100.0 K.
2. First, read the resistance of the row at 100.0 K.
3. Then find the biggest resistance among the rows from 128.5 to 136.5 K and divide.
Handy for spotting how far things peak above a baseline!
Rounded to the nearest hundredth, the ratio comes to 1.01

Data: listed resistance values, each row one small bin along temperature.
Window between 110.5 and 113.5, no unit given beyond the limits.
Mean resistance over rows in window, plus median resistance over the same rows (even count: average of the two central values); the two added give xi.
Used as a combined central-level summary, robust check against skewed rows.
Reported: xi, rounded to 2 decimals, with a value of 5.34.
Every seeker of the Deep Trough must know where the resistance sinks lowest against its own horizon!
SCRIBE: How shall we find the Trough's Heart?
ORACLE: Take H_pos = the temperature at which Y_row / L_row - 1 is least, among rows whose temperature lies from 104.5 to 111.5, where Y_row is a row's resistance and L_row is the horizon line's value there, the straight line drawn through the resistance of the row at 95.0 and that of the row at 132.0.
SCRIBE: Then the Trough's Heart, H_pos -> 105.0 K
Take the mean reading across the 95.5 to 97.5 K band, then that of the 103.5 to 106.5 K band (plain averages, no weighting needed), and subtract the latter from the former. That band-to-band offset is -0.008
